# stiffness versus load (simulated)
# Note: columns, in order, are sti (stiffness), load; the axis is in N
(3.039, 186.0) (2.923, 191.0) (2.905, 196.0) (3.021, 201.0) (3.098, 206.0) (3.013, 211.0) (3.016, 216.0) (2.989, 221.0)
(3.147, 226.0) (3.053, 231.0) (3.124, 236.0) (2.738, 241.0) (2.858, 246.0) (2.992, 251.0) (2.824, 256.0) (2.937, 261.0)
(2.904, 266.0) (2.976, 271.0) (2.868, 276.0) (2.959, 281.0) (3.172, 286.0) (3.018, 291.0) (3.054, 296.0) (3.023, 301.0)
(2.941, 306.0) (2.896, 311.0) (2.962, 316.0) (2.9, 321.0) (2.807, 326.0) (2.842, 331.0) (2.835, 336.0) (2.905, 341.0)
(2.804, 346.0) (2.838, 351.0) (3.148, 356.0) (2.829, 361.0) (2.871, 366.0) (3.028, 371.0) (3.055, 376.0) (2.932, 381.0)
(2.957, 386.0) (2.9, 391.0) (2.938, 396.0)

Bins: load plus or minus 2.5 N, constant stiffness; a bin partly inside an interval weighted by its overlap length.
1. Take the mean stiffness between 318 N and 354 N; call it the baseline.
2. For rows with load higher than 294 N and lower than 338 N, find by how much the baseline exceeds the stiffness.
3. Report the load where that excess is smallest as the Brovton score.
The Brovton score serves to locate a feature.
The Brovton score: 296.0 N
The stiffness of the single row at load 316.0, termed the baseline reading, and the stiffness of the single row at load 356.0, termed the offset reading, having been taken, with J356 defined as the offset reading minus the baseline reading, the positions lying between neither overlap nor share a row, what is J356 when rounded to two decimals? 0.19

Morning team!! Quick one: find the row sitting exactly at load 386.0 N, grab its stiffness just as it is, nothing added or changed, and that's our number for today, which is 2.957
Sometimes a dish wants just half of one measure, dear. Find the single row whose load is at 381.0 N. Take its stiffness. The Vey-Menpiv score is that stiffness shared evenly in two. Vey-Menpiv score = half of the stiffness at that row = 1.47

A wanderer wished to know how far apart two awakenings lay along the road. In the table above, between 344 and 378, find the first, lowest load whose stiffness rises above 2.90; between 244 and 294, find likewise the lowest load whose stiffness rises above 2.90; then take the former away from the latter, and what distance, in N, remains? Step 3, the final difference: -105 N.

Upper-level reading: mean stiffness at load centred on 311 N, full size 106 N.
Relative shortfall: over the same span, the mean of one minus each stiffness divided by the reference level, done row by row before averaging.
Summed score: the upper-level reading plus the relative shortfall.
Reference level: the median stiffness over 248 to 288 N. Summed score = 2.94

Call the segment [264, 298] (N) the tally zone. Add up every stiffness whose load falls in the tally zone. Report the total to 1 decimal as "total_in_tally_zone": 21.0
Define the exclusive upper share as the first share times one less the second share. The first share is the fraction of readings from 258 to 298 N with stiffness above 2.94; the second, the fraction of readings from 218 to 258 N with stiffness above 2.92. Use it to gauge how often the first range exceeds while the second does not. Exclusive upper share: 0.23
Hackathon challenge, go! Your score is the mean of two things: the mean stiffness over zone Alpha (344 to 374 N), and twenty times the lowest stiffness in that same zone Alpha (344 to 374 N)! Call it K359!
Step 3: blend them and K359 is 29.5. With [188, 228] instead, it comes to 30.6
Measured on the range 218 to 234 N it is 31.4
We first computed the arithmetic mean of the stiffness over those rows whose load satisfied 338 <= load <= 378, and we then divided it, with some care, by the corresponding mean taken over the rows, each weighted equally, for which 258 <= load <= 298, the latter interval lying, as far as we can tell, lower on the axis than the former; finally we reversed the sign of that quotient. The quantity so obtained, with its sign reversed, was -0.98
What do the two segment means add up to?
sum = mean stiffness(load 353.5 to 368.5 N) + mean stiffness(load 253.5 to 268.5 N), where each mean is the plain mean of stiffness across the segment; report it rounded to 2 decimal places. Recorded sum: 5.84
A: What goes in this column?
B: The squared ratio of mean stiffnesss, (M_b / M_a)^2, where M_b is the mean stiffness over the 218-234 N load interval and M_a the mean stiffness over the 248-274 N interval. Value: 1.10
